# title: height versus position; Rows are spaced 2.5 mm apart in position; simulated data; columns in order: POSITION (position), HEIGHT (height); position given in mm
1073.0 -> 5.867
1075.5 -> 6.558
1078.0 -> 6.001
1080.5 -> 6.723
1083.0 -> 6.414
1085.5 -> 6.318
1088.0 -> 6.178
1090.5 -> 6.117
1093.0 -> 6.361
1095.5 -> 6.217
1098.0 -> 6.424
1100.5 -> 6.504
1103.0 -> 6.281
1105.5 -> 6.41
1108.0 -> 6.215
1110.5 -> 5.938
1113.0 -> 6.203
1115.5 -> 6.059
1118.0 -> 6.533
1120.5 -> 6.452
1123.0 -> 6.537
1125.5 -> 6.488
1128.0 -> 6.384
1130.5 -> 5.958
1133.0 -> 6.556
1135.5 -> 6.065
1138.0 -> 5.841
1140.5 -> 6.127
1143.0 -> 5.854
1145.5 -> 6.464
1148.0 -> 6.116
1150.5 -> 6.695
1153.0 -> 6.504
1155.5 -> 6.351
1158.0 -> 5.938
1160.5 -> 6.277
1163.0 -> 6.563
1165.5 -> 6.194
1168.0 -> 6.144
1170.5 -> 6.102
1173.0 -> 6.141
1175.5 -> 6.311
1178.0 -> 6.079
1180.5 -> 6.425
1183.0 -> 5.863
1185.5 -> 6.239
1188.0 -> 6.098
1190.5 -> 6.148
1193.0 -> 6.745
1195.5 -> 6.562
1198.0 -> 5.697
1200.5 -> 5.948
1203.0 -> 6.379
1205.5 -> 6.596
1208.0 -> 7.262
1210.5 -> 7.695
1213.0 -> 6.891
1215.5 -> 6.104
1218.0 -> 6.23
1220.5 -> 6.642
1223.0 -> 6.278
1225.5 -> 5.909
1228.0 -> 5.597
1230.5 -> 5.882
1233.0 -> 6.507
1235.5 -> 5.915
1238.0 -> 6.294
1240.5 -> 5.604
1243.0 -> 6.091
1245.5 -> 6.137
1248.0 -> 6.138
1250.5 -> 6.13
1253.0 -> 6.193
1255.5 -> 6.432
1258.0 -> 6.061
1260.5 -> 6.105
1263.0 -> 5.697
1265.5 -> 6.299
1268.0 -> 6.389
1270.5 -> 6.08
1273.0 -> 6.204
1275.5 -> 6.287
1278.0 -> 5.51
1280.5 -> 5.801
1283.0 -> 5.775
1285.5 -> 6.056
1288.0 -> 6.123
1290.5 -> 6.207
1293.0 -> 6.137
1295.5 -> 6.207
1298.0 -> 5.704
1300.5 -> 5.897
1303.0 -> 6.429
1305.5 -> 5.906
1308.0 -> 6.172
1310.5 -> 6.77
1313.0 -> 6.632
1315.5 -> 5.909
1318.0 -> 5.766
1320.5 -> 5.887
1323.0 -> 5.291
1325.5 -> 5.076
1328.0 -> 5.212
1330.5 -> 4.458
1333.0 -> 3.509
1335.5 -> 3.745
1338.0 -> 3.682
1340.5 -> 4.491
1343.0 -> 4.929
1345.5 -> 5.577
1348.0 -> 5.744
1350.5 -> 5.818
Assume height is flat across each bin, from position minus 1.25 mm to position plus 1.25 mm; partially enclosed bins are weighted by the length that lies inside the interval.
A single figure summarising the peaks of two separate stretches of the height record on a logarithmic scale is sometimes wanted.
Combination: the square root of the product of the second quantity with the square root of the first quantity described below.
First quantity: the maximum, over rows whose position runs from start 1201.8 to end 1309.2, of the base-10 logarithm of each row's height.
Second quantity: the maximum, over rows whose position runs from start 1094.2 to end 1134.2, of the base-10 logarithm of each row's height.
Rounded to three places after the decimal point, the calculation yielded 0.877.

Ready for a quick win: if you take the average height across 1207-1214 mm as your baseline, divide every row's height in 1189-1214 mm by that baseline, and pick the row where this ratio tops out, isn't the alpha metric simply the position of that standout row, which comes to 1210.5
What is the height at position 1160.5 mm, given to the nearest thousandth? 6.277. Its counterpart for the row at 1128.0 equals 6.384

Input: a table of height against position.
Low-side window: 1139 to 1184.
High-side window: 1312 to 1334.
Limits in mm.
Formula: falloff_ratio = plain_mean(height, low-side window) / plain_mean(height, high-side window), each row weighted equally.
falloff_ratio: 1.17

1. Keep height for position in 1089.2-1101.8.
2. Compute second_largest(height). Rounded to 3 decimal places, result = 6.424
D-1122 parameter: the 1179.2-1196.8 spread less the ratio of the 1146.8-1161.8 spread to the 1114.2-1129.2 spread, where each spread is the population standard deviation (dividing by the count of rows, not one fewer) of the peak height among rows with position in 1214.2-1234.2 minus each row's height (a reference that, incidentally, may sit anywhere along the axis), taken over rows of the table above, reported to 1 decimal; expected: -1.2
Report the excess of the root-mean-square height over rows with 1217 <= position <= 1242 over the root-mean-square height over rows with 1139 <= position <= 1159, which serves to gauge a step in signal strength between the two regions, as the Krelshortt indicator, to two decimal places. -0.17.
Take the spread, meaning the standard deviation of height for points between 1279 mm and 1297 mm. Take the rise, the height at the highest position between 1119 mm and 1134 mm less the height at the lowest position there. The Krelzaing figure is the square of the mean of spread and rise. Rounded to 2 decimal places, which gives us 0.02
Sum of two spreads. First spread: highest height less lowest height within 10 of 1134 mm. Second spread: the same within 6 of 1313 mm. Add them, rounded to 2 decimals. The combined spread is 1.72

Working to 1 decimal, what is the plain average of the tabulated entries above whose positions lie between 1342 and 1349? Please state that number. 5.4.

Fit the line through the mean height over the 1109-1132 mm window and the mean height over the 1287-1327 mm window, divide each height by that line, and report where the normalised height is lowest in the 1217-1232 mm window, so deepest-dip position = 1228.0 mm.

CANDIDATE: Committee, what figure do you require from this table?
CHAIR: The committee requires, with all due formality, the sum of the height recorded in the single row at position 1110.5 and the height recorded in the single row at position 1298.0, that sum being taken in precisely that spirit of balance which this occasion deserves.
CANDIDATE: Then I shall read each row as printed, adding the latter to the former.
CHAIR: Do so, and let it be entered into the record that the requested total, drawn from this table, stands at 11.6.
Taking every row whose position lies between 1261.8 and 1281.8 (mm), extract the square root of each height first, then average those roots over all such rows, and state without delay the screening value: 2.46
